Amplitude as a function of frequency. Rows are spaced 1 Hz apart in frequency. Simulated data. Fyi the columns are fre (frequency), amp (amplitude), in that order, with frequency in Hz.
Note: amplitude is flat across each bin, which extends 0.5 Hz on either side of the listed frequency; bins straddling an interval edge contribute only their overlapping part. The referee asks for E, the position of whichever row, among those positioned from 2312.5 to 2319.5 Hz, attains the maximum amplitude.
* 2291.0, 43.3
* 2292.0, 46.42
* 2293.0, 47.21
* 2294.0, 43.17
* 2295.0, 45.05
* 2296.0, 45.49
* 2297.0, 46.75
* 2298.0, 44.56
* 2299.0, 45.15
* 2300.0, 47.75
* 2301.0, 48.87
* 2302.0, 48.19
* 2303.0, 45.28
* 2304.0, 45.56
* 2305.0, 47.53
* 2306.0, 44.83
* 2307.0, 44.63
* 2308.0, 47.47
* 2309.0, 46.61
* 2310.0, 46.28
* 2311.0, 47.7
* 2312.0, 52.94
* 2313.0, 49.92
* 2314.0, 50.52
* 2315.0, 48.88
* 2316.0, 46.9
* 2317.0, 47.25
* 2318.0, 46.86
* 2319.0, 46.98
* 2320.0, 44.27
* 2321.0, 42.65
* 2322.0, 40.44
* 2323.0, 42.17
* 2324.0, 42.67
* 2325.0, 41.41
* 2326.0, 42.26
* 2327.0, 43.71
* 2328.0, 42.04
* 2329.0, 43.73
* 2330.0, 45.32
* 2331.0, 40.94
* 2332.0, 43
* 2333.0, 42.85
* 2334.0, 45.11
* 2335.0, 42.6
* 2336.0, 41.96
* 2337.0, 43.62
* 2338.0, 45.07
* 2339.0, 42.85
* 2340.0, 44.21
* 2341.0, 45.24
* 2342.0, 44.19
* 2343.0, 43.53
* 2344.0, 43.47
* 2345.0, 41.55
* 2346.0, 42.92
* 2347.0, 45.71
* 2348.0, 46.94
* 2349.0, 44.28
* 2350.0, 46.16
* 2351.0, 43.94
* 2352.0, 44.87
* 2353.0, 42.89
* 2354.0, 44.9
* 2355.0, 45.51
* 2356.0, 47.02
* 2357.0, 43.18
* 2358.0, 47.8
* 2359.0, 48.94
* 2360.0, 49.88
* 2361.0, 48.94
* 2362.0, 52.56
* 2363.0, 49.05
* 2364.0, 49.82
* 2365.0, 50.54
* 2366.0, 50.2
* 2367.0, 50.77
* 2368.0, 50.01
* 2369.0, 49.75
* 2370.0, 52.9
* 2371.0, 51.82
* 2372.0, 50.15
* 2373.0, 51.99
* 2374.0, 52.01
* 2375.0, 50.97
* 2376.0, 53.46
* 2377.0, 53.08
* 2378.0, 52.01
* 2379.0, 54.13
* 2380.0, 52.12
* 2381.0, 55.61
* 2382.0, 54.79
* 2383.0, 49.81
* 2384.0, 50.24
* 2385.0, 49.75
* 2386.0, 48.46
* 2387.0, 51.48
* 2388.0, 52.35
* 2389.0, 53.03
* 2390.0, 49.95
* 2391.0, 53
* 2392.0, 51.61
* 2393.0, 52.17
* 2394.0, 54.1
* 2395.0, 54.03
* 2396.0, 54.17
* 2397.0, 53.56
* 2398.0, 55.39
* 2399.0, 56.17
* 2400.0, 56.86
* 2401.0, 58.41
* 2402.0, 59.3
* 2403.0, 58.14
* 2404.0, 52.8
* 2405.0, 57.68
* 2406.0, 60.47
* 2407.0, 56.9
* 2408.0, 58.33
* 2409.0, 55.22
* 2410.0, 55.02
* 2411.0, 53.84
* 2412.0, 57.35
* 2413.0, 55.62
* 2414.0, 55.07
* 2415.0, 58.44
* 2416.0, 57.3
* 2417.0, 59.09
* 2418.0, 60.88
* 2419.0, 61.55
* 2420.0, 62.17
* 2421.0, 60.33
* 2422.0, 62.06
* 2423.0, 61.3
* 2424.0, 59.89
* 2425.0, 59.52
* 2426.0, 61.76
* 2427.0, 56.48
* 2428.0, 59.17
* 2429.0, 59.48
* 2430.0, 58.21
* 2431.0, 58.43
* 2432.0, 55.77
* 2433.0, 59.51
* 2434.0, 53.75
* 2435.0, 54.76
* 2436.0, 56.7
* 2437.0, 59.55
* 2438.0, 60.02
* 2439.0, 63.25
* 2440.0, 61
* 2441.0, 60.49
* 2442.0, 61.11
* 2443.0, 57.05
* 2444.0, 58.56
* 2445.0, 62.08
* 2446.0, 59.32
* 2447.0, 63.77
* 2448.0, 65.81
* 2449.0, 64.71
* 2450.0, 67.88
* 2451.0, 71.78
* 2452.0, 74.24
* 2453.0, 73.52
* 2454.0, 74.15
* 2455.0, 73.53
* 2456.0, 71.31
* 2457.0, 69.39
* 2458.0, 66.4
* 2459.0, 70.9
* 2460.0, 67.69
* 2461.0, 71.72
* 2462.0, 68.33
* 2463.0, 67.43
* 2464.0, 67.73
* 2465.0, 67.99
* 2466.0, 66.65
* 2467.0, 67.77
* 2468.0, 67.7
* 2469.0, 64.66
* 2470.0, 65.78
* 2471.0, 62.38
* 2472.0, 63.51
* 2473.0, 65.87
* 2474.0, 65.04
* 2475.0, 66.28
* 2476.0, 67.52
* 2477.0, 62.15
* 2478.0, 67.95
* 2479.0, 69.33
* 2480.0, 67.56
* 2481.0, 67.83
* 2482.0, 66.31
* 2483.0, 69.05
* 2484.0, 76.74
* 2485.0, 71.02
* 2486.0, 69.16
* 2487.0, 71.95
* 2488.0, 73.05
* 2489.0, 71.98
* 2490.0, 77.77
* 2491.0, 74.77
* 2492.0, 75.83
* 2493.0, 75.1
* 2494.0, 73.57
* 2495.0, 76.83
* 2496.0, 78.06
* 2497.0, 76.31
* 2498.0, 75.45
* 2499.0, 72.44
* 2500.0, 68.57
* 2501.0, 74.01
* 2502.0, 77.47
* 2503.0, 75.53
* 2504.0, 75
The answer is 2314.0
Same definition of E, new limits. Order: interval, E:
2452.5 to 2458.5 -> 2454.0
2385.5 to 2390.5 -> 2389.0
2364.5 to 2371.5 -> 2370.0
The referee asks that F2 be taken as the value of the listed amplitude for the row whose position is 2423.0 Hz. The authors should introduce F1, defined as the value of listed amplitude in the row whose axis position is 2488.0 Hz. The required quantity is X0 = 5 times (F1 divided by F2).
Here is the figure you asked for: 6.0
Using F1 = 73.05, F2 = 61.3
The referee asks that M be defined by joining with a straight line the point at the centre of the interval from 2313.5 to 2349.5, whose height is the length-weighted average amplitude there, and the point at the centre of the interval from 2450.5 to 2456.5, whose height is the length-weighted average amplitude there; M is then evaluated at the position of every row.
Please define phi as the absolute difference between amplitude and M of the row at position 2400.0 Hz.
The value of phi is 4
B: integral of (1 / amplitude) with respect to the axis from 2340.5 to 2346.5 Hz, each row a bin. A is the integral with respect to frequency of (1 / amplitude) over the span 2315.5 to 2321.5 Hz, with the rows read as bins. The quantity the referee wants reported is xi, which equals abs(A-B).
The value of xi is 0.007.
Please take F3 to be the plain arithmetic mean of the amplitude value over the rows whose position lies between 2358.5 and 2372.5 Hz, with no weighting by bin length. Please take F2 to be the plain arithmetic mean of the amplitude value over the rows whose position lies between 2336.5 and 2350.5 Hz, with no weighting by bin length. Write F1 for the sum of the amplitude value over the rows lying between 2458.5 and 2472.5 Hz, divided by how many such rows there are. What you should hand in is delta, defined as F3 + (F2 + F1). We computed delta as 162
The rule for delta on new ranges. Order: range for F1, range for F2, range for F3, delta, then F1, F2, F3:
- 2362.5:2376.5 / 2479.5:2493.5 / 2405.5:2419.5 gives 180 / 51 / 72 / 58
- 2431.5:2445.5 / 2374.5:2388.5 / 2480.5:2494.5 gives 183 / 59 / 52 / 72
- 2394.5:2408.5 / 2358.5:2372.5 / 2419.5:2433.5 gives 167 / 57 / 50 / 60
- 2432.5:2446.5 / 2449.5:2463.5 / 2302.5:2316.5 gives 177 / 59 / 71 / 48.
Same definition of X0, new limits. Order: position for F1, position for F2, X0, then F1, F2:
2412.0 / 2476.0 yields 4.2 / 57.35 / 67.52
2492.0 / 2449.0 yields 5.9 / 75.83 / 64.71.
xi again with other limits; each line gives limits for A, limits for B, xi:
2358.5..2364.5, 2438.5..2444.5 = 0.021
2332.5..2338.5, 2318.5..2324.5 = 0.001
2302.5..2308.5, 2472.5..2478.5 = 0.040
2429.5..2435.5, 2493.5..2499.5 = 0.026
